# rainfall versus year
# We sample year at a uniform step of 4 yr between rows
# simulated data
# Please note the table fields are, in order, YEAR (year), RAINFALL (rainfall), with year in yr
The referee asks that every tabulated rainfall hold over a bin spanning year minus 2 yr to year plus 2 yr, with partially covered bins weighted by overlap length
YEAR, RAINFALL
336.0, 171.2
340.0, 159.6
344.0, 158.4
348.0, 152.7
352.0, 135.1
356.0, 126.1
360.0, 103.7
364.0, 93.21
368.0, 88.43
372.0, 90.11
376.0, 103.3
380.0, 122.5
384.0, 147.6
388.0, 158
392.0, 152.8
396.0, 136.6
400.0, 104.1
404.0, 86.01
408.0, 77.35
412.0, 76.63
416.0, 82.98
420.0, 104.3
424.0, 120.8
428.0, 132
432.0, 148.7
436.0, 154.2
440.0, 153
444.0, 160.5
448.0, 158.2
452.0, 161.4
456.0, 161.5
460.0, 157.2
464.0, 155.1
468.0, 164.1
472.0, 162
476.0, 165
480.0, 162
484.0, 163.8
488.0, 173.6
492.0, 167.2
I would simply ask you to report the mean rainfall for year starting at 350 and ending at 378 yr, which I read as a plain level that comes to 106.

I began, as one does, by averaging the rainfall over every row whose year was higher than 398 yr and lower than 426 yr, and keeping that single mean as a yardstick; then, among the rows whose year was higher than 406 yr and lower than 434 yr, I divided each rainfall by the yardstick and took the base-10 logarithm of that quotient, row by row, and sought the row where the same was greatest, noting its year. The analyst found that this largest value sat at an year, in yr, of 432.0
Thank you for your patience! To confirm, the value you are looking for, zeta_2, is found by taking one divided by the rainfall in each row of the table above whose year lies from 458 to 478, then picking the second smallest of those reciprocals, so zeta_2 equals 0.0061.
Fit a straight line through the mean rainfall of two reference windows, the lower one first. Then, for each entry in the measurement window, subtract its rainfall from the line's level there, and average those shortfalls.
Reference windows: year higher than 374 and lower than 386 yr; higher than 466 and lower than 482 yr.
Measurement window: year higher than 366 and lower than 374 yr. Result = 31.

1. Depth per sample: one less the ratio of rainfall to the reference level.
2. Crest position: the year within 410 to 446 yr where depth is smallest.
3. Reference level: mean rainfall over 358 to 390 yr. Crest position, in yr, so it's 444.0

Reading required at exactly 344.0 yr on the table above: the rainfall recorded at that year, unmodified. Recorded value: 158.4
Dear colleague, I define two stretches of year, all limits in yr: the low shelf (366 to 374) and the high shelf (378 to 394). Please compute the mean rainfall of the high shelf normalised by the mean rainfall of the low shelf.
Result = 1.6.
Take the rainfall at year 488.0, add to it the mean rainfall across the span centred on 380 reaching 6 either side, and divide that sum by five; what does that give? 60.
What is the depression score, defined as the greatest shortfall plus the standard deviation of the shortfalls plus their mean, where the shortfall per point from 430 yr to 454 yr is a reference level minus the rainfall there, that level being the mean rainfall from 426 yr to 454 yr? 5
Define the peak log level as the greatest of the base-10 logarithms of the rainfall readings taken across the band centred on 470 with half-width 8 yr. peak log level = 2.22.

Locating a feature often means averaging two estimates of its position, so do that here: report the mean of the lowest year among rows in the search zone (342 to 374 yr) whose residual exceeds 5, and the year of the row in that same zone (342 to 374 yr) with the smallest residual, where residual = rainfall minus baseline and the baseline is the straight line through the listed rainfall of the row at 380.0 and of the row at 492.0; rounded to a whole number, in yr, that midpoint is 356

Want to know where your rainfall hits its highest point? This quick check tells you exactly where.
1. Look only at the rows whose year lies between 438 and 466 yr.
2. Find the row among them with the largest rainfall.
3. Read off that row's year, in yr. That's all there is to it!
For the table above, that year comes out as 456.0 yr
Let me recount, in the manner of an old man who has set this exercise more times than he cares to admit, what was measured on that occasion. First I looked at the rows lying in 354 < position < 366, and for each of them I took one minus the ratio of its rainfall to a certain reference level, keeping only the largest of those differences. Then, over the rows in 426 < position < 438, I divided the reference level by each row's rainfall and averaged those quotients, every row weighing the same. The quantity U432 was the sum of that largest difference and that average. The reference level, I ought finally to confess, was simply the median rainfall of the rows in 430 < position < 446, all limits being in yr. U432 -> 1.5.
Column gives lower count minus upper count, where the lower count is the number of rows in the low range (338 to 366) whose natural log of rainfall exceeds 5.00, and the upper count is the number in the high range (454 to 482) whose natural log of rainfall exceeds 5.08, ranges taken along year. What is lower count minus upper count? -2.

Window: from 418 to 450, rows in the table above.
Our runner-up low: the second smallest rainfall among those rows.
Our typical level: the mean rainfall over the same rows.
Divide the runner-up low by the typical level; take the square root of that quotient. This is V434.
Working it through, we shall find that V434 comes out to 0.924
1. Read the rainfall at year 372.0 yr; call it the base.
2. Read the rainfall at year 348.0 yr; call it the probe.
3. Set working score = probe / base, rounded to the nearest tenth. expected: 1.7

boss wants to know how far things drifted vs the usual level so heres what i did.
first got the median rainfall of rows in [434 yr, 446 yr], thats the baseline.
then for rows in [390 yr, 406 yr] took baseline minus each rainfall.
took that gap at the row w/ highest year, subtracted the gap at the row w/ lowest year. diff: 67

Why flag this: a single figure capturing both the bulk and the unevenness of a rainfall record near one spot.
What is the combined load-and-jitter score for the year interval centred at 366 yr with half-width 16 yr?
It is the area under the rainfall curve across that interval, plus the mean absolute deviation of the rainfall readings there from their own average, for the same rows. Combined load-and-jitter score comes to 3465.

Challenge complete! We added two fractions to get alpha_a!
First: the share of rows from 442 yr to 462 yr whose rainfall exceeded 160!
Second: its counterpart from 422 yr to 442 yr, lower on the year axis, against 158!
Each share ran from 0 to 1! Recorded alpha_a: 0.60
